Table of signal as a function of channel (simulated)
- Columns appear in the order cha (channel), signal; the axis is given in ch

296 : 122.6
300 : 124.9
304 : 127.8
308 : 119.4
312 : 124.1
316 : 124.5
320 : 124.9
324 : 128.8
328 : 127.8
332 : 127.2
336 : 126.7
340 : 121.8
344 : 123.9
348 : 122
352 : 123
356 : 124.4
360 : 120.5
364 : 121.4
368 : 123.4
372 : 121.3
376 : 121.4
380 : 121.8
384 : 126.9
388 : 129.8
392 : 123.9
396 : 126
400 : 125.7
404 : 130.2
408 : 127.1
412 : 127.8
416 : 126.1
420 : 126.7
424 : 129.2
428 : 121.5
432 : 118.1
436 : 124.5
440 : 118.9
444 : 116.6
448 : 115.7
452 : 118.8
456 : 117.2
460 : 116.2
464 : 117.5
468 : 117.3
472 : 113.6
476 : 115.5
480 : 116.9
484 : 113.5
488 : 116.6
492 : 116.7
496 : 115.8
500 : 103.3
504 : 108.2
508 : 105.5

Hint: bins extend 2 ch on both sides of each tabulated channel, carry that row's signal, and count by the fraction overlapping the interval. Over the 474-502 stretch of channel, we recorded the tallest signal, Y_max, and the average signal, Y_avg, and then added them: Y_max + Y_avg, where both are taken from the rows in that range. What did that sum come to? 231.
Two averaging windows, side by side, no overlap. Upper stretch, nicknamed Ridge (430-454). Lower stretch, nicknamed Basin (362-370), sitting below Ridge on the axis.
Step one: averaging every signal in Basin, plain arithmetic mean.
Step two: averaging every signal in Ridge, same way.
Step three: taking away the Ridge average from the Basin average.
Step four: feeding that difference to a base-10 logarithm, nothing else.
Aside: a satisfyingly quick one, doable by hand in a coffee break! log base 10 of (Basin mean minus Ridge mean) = 0.56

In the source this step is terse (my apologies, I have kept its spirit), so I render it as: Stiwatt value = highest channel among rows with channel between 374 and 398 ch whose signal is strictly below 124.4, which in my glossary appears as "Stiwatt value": 392 ch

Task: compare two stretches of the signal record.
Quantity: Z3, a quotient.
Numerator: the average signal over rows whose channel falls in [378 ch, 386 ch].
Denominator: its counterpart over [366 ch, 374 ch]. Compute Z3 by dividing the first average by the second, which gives 1.02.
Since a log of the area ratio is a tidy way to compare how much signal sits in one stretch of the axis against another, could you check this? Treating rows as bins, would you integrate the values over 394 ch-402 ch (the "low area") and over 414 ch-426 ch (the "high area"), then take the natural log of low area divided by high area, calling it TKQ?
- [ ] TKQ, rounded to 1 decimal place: -0.4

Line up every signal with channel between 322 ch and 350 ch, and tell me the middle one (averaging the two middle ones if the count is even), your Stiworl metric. 127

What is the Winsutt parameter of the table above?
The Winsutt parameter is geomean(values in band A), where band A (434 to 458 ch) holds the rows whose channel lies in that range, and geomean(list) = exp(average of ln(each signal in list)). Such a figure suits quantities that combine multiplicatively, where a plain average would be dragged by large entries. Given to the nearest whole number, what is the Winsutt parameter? 119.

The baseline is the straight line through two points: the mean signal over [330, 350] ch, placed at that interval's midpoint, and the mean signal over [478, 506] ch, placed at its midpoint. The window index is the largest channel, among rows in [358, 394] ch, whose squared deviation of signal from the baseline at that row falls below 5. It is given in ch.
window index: 380 ch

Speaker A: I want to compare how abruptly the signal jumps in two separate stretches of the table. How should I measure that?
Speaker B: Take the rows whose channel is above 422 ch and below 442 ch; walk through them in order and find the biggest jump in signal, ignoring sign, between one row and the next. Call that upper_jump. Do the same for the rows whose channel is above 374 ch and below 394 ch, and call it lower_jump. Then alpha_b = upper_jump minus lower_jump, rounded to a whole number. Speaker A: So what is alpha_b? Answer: 2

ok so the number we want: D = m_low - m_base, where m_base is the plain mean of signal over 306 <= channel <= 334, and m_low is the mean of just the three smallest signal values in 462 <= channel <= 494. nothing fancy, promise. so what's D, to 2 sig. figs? -11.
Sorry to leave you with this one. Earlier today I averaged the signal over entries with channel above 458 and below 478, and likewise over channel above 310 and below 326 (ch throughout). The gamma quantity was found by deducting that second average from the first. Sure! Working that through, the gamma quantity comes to -10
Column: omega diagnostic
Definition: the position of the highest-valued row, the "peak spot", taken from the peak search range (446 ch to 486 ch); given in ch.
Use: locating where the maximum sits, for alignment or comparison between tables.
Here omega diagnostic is 452 ch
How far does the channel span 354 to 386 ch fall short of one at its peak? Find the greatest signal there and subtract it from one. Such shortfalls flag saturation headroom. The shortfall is -126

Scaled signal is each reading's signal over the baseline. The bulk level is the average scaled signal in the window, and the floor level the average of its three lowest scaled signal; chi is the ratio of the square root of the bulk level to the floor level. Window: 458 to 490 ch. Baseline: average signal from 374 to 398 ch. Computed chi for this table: 1.05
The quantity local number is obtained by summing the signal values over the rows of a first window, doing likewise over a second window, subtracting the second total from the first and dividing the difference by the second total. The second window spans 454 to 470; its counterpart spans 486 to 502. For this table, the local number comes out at -0.034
